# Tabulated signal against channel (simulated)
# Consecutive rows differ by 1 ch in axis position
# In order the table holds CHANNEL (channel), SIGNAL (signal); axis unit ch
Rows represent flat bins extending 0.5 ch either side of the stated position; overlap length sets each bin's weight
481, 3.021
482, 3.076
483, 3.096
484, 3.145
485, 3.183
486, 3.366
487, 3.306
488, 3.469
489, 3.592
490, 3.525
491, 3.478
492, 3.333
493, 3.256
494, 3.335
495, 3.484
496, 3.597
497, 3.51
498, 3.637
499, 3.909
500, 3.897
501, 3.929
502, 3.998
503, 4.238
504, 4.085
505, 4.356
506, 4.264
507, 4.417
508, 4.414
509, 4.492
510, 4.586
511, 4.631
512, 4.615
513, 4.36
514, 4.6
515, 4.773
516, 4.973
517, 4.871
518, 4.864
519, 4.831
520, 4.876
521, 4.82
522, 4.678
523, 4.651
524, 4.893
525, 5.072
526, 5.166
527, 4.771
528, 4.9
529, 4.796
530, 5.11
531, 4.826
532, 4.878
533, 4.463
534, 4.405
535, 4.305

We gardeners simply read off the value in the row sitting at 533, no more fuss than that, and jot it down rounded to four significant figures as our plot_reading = 4.463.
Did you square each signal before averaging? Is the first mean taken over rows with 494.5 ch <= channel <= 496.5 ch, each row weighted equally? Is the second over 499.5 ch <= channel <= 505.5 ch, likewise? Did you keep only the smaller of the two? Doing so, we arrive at 13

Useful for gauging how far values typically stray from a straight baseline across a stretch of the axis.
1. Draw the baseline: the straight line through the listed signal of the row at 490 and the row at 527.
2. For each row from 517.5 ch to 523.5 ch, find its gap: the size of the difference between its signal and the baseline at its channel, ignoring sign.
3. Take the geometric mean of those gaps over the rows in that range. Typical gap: 0.15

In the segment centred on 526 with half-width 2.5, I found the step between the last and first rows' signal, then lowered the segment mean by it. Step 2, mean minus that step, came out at 5.0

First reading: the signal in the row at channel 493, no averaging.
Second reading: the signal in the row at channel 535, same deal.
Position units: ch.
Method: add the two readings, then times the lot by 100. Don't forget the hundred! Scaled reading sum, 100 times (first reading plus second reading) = 756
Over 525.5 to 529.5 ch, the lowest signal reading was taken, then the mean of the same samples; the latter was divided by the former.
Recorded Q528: 1.03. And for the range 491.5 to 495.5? 1.03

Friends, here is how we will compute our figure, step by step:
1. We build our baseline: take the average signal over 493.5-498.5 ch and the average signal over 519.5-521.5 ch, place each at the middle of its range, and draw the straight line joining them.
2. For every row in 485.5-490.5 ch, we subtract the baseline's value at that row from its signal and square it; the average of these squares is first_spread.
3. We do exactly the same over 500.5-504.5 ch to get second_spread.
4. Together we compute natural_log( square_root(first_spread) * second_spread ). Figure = -4.05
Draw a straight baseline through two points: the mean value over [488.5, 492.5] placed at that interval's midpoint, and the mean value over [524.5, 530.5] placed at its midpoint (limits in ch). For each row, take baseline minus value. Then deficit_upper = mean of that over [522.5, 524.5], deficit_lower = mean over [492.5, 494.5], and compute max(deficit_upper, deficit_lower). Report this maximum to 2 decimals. 0.31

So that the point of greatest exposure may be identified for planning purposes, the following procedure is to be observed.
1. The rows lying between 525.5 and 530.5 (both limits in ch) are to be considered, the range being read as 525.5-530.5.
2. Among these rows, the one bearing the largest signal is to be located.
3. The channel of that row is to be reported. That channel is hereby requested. 526 ch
